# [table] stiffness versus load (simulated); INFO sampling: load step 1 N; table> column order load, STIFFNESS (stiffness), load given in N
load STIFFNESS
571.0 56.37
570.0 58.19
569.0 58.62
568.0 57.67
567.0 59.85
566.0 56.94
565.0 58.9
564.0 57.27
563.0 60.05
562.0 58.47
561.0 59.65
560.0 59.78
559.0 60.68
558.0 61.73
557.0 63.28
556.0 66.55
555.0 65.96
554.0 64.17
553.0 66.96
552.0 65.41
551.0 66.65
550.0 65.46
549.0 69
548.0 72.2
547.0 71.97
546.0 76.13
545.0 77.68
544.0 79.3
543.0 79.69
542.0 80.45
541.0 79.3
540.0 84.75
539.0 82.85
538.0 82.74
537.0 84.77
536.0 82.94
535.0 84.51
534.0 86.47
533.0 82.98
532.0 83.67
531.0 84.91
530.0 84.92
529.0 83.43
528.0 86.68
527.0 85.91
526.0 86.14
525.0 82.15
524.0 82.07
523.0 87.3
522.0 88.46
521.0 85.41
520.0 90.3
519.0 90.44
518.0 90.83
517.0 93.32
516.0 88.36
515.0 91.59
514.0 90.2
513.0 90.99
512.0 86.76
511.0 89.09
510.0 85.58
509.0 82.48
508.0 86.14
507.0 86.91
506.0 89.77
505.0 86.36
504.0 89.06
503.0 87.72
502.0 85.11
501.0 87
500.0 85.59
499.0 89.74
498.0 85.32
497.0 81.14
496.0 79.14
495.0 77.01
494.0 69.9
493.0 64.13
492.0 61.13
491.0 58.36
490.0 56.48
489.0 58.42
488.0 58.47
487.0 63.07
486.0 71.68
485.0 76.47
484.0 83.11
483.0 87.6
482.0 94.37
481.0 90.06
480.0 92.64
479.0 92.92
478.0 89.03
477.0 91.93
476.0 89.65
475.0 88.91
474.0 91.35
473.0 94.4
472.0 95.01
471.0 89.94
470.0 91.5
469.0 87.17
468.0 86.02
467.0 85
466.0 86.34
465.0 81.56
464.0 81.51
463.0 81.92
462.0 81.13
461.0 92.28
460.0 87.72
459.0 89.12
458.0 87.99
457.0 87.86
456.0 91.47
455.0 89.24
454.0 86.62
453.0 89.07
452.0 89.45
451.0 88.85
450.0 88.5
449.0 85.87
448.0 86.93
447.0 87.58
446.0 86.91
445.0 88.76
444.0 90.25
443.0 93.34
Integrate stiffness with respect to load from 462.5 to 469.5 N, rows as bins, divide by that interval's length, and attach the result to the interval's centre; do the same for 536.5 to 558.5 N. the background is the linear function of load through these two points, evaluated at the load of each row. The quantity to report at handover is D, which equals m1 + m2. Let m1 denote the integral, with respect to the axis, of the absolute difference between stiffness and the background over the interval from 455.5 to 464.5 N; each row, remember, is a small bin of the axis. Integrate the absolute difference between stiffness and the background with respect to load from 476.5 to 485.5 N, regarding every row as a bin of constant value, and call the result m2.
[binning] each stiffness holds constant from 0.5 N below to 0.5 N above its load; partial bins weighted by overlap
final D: 103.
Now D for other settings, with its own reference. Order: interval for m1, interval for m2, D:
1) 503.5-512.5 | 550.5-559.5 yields 143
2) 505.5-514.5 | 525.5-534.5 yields 170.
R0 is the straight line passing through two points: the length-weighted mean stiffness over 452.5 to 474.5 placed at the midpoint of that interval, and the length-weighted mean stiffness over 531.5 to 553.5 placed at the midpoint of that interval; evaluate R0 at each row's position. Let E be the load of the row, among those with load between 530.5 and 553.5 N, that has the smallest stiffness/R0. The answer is 550.0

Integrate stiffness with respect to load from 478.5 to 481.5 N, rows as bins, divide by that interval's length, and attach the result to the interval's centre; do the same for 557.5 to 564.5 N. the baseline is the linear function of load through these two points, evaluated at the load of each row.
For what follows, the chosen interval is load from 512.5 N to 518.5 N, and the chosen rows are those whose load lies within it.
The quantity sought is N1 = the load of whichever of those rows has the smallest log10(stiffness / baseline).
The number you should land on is 516.0 N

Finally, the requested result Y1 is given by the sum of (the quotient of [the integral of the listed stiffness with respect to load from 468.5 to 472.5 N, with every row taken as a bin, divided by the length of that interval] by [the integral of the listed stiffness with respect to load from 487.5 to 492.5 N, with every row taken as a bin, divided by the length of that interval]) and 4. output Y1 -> 5.6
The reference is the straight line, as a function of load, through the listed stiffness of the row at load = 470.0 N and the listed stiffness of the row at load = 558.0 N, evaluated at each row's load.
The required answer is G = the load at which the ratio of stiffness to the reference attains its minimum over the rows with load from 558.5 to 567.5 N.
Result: 564.0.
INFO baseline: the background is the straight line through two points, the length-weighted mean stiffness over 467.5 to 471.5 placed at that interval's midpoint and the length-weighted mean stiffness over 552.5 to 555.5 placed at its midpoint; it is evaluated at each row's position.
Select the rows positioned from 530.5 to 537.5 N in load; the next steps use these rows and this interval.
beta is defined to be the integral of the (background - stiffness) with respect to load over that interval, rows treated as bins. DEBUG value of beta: -92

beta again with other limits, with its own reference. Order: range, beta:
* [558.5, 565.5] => 30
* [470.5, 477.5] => -29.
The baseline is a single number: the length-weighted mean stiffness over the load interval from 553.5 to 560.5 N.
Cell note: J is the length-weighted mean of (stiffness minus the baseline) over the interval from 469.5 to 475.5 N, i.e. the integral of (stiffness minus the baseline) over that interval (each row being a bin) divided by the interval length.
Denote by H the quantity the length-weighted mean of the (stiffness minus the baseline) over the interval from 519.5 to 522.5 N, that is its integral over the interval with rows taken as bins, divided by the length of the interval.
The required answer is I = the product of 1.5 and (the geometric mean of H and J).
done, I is 40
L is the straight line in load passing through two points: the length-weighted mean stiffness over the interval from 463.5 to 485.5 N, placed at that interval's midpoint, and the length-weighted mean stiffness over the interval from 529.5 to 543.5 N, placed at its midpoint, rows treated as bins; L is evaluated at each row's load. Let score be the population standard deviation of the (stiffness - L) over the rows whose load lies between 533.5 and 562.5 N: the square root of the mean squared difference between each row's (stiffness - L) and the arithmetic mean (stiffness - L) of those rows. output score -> 8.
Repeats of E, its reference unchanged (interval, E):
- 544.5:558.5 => 558.0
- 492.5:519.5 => 493.0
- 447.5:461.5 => 449.0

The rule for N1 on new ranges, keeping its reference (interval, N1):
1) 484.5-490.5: 490.0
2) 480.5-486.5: 486.0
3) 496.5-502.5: 497.0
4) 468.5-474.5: 469.0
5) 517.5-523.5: 521.0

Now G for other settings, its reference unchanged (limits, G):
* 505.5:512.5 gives 509.0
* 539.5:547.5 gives 547.0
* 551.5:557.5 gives 554.0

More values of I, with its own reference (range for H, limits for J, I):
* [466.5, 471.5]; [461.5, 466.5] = 33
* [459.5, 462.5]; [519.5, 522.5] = 37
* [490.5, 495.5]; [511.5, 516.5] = 13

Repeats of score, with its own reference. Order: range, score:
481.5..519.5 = 12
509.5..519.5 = 2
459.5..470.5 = 4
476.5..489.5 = 13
